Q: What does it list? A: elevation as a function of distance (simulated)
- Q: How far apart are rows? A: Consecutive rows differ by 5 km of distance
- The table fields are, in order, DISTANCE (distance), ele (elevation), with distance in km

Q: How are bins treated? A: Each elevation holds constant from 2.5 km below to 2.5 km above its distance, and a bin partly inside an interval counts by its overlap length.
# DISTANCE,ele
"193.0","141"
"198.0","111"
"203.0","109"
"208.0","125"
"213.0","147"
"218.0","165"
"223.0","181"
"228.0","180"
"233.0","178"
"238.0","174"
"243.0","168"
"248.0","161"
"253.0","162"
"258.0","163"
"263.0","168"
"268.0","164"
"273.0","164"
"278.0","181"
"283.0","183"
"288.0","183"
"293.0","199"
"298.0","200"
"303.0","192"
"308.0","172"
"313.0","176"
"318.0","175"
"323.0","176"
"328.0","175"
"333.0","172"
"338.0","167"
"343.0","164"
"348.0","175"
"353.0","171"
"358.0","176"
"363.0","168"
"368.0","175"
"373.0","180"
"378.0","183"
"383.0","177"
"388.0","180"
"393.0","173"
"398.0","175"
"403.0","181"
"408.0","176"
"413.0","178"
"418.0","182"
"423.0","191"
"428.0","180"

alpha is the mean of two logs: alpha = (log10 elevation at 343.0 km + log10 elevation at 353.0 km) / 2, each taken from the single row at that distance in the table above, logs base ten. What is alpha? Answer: 2.224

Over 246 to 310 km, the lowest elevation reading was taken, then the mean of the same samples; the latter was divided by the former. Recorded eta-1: 1.10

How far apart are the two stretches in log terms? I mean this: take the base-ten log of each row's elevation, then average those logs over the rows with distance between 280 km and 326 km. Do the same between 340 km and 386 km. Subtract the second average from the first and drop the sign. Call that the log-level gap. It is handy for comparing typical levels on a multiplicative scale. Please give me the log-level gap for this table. 0.023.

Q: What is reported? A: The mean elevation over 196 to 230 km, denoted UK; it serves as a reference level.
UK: 145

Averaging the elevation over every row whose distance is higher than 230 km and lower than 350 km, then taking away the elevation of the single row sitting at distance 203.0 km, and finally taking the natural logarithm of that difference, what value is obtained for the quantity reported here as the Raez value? 4.2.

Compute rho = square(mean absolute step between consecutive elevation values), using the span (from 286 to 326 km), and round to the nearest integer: 53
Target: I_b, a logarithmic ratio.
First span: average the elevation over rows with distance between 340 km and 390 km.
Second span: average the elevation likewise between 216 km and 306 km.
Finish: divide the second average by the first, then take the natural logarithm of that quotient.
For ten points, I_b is 0.01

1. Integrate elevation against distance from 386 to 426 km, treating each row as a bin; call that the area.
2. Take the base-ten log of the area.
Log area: 3.86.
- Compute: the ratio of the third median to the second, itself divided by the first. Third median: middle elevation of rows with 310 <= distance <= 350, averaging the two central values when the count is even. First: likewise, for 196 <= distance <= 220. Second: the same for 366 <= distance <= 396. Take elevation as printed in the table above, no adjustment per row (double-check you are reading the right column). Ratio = 0.0078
